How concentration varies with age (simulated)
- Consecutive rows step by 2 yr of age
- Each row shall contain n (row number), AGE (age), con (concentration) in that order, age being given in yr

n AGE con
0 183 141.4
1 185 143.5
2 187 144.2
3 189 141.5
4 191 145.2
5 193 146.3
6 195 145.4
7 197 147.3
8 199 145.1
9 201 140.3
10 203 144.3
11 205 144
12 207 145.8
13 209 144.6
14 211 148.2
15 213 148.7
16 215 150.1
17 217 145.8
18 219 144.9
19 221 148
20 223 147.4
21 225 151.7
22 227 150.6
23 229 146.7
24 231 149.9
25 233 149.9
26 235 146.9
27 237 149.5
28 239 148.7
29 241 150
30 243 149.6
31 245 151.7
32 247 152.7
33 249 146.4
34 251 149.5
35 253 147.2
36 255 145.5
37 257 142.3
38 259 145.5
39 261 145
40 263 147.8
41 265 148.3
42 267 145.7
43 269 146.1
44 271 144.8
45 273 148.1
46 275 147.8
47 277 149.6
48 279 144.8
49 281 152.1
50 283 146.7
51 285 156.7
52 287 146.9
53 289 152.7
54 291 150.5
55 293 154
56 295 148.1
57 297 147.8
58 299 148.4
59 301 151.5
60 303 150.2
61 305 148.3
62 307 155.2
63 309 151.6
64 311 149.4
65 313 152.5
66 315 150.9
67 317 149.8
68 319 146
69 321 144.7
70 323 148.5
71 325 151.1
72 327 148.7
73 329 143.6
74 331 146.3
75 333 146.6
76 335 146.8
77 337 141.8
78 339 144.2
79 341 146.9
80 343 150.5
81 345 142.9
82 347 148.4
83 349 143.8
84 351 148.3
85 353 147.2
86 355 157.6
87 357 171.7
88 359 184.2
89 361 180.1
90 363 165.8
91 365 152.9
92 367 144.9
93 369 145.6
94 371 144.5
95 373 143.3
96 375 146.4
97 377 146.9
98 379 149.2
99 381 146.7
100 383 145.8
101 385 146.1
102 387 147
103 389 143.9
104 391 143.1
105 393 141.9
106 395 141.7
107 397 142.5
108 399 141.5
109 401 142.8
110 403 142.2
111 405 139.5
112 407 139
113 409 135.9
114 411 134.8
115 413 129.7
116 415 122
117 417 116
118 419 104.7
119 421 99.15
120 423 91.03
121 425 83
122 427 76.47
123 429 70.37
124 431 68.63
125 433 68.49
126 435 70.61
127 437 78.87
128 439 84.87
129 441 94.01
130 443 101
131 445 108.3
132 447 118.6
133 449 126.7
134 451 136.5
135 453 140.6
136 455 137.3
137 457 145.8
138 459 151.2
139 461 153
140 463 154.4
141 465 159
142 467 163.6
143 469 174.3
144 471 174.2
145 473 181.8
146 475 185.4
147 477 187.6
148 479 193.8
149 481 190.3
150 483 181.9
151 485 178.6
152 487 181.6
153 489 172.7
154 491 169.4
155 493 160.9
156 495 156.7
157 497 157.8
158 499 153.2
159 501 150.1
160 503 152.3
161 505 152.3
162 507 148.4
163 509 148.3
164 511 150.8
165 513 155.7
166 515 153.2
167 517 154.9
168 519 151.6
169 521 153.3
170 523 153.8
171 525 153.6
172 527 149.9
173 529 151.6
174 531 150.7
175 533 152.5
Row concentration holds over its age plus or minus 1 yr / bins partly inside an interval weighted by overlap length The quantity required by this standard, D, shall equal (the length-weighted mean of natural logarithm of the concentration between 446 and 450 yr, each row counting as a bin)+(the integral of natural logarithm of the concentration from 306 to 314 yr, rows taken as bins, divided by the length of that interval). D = 9.8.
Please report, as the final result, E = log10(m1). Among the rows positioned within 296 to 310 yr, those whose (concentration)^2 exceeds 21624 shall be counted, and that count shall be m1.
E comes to 0.85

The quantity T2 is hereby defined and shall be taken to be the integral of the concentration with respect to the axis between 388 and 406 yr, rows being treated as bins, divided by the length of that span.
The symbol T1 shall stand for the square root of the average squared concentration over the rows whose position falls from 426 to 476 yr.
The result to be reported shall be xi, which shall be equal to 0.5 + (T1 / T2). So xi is 1.42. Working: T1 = 131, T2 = 142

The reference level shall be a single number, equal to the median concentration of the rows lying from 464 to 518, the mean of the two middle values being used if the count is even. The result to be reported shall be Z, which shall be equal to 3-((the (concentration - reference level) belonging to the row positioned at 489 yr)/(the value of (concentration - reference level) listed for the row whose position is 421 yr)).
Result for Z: 3.2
